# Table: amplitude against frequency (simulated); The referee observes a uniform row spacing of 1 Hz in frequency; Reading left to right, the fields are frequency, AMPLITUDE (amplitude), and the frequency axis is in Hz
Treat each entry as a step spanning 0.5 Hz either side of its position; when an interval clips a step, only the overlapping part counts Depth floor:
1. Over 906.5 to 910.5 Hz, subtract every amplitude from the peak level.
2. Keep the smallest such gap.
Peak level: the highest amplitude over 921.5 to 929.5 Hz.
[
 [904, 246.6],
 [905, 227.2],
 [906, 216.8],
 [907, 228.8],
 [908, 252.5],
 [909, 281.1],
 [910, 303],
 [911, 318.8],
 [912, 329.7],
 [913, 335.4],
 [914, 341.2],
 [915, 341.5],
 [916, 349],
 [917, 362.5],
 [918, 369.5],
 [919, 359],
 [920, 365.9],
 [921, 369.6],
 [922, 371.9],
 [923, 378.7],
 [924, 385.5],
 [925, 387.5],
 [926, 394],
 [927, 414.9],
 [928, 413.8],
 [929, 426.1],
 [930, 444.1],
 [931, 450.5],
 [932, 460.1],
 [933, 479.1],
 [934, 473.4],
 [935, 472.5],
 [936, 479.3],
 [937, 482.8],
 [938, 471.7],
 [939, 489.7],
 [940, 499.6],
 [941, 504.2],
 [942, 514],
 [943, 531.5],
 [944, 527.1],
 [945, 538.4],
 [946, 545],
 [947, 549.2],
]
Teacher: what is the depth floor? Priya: 123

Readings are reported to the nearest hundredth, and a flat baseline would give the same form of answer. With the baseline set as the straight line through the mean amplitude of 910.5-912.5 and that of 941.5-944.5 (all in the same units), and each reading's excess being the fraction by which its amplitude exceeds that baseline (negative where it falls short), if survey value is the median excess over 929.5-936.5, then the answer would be 0.01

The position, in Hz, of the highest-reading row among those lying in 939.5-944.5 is 943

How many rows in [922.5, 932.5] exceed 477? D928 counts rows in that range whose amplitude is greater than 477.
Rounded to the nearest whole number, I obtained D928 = 0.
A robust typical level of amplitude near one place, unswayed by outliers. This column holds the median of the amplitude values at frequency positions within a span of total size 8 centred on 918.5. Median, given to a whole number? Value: 364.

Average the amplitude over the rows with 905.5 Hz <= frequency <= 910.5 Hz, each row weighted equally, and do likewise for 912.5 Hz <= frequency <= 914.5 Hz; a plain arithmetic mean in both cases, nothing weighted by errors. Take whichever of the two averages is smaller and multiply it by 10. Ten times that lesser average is 2564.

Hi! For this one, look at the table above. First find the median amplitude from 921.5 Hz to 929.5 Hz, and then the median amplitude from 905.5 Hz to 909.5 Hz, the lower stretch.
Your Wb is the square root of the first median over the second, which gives 1.27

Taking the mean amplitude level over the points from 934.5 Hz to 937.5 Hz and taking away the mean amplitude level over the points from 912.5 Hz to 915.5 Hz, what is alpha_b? 139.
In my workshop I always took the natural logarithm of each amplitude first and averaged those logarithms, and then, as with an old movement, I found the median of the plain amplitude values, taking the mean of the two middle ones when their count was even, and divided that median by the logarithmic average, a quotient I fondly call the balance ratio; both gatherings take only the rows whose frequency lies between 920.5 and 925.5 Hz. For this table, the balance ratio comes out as 64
